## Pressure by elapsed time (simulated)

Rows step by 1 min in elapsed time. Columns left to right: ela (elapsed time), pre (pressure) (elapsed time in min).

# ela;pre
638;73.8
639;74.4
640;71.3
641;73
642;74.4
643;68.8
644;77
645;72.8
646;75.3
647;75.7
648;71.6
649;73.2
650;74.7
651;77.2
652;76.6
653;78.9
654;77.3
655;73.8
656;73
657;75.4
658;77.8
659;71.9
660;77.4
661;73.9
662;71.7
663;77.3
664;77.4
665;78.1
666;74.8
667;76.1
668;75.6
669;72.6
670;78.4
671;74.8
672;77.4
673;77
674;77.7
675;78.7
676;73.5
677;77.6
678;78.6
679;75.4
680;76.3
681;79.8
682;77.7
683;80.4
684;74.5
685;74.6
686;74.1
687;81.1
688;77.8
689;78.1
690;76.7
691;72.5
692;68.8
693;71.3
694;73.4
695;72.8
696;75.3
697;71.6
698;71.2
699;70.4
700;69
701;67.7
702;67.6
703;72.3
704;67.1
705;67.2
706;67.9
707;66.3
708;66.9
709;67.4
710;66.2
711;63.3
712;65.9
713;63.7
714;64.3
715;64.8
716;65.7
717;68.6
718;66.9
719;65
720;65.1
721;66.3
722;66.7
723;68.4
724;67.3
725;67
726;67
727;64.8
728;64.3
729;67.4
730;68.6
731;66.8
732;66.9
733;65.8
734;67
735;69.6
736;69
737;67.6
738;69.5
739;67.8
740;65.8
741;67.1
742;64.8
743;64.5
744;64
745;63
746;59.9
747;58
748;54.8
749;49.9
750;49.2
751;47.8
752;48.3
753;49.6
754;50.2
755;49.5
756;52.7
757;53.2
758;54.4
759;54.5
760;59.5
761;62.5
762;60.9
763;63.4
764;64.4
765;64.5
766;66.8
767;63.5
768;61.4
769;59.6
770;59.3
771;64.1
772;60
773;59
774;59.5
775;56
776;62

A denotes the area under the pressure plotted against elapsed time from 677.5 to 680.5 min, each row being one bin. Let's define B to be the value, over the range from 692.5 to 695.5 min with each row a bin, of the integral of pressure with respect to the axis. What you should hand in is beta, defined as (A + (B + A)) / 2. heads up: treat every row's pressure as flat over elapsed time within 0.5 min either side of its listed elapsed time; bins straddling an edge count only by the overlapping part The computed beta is 339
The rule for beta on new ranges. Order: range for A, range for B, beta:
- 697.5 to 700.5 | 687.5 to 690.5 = 327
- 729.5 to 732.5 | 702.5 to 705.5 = 306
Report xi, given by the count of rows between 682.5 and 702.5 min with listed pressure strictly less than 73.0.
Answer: 10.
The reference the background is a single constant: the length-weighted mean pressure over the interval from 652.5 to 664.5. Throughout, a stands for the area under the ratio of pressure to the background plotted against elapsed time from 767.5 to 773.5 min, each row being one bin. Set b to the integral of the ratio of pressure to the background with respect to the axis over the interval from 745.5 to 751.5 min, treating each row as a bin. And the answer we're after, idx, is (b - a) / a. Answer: -0.12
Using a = 4.81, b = 4.2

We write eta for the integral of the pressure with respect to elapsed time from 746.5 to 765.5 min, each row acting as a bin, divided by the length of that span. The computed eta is 55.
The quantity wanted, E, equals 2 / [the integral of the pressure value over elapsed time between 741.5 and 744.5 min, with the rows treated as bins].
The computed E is 0.0103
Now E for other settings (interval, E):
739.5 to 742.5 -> 0.0101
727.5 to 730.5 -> 0.0100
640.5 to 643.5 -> 0.0093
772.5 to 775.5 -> 0.0115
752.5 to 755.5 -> 0.0134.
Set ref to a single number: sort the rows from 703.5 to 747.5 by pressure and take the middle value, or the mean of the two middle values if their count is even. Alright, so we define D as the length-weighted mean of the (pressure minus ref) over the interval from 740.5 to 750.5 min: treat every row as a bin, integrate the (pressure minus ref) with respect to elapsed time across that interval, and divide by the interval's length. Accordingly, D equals -7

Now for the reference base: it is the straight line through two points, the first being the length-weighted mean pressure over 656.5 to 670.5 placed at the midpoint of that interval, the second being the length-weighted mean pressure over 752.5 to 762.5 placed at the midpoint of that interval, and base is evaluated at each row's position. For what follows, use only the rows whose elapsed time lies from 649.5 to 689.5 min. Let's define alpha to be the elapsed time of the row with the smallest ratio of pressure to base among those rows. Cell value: 659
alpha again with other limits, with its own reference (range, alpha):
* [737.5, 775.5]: 751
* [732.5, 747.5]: 747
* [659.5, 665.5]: 662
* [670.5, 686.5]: 676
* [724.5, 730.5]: 728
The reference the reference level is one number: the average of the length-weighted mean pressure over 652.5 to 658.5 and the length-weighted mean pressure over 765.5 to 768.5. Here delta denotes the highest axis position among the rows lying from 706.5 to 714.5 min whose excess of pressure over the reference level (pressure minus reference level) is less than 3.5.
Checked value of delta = 714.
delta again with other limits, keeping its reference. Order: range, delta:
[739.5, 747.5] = 747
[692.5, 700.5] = 700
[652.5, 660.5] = 659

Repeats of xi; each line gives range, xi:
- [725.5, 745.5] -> 20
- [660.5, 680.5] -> 2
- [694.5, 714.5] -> 19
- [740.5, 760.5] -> 20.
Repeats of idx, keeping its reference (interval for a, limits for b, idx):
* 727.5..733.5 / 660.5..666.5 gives 0.13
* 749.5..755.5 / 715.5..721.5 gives 0.35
